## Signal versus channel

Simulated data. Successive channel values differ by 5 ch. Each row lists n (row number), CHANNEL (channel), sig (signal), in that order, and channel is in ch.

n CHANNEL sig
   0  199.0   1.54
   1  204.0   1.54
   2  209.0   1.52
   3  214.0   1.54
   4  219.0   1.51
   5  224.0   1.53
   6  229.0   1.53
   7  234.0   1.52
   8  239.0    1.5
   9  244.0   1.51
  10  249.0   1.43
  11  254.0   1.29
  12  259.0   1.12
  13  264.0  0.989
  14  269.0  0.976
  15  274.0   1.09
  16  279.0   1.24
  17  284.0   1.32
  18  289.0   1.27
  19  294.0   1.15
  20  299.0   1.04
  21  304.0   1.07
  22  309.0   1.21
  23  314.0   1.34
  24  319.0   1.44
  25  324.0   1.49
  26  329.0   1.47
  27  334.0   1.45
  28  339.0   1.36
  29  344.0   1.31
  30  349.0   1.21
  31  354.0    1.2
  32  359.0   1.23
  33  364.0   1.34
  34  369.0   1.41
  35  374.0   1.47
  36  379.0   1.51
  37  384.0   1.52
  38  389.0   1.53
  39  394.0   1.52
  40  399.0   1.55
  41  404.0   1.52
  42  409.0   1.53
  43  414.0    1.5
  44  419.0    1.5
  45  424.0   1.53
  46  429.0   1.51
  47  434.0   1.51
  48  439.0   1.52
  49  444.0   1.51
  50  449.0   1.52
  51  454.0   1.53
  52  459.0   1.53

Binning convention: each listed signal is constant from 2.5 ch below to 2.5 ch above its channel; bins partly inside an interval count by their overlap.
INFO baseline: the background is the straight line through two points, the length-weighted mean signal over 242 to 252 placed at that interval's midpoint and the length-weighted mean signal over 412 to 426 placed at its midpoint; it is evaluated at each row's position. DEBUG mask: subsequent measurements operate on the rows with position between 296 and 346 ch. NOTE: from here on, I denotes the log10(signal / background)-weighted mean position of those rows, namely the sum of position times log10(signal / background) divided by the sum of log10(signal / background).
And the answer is 311.8 ch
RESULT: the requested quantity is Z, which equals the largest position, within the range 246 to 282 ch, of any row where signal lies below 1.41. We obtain 279.0 ch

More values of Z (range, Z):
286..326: 314.0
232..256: 254.0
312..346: 344.0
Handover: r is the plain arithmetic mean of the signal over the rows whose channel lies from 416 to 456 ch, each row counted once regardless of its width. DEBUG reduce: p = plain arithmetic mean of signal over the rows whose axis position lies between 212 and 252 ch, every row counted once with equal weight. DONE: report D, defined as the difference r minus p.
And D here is 0.01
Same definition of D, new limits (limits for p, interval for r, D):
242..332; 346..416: 0.18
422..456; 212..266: -0.11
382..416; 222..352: -0.22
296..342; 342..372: -0.04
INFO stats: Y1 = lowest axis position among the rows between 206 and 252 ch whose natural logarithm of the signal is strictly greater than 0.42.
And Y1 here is 214.0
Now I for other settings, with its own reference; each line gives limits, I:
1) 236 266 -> 262.0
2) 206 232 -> 218.9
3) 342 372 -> 354.7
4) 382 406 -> 394.2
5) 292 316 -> 302.2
